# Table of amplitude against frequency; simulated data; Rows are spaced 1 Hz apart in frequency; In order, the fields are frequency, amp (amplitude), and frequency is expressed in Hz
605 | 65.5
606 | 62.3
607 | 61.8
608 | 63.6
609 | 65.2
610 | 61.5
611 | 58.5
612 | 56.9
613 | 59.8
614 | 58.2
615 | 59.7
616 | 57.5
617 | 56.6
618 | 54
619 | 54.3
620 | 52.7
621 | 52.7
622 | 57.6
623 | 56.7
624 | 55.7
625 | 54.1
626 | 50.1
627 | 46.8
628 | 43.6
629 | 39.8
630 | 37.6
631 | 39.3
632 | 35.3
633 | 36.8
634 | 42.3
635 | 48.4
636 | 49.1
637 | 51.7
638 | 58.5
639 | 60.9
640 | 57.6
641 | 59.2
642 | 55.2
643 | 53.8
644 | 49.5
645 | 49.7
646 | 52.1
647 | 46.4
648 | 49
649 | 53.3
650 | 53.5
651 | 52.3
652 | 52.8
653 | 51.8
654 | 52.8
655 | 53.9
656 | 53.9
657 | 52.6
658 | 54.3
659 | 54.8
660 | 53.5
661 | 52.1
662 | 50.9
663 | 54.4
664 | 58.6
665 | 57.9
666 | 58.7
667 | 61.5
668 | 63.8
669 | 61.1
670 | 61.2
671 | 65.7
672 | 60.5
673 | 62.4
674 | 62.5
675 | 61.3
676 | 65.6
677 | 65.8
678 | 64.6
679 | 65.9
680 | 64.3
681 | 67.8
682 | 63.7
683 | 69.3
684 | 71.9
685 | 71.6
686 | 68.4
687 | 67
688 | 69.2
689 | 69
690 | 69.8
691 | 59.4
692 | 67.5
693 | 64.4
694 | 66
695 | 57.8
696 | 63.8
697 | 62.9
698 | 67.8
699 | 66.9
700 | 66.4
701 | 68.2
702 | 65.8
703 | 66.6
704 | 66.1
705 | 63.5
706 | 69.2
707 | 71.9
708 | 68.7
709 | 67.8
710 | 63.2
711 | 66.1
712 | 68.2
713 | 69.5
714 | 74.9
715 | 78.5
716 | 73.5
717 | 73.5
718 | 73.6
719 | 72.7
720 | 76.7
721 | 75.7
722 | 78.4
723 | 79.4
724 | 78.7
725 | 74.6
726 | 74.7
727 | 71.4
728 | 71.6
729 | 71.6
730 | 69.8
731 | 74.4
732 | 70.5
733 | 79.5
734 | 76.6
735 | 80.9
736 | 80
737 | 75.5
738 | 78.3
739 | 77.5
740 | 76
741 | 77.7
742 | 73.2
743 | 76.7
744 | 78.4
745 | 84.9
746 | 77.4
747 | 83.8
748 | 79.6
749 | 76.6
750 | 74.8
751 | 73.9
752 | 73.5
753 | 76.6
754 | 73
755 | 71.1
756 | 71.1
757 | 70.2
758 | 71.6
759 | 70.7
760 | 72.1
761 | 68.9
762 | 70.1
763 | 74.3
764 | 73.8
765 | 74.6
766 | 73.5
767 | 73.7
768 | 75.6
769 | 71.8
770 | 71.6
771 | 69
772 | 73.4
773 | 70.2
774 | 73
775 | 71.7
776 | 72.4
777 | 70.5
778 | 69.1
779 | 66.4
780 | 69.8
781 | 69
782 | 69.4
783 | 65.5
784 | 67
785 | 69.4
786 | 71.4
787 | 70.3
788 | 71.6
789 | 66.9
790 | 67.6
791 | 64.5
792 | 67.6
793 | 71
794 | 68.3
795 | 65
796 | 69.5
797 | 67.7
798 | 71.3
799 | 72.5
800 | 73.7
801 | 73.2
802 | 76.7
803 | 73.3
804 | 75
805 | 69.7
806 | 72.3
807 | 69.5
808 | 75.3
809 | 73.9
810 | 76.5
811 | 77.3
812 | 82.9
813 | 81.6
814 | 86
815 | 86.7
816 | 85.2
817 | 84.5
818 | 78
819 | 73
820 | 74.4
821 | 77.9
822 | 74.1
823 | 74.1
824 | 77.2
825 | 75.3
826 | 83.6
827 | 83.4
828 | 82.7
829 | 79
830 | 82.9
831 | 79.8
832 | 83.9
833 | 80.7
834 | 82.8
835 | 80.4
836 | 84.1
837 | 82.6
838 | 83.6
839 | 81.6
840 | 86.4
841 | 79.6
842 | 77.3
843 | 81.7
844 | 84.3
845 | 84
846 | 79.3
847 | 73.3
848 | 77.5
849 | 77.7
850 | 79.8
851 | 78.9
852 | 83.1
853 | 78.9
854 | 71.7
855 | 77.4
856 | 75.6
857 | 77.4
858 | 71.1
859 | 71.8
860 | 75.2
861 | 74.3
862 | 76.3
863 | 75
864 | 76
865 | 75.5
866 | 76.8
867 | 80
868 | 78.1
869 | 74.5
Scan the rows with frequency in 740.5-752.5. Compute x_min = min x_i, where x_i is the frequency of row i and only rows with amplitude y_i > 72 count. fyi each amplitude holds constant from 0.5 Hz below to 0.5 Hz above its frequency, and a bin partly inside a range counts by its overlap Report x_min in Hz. 741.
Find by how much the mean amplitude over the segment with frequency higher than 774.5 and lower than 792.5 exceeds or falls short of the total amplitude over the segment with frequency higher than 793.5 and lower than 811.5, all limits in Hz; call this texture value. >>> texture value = -1232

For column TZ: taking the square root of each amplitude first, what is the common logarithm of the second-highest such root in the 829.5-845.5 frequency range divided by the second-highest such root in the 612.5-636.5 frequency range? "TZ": 0.07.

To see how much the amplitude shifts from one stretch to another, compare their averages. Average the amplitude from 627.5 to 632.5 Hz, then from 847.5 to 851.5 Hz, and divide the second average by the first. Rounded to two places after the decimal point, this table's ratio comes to 2.01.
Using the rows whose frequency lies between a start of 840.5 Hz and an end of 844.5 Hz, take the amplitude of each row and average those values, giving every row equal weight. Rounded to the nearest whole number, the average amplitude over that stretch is 81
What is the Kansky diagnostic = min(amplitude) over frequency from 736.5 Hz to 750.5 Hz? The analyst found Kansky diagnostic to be 73.2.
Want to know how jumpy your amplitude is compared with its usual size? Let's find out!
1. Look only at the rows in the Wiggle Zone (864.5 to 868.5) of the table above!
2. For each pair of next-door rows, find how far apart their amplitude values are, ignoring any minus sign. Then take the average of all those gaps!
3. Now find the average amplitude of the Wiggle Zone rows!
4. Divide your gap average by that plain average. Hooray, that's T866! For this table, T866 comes 0.027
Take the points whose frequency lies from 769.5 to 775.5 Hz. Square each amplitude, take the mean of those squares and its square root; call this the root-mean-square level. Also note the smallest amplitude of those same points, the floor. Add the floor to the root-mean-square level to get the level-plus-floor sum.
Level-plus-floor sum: 140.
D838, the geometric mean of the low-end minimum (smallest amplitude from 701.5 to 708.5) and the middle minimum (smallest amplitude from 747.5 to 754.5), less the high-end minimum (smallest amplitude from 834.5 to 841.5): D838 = -12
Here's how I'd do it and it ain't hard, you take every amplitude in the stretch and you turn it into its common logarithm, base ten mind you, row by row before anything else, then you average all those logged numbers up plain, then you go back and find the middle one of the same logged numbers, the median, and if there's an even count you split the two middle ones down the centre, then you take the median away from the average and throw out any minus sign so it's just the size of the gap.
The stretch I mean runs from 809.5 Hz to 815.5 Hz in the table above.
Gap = 0.0027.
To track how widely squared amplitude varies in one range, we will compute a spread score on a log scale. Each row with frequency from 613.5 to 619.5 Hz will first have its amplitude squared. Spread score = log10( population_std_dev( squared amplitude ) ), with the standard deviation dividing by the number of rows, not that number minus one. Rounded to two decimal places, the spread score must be 2.36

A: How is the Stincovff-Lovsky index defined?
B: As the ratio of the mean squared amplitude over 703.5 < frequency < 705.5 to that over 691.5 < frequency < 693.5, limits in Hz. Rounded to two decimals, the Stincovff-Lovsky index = 0.97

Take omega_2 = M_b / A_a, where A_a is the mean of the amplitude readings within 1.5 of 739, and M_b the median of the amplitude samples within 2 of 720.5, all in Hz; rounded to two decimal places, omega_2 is 0.99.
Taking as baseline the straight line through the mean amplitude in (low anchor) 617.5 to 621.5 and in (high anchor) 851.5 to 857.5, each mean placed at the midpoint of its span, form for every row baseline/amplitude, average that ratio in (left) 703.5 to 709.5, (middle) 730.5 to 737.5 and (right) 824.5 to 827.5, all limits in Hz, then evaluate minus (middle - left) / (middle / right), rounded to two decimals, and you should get 0.08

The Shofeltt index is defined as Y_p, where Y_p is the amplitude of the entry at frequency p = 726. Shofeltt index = 74.7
